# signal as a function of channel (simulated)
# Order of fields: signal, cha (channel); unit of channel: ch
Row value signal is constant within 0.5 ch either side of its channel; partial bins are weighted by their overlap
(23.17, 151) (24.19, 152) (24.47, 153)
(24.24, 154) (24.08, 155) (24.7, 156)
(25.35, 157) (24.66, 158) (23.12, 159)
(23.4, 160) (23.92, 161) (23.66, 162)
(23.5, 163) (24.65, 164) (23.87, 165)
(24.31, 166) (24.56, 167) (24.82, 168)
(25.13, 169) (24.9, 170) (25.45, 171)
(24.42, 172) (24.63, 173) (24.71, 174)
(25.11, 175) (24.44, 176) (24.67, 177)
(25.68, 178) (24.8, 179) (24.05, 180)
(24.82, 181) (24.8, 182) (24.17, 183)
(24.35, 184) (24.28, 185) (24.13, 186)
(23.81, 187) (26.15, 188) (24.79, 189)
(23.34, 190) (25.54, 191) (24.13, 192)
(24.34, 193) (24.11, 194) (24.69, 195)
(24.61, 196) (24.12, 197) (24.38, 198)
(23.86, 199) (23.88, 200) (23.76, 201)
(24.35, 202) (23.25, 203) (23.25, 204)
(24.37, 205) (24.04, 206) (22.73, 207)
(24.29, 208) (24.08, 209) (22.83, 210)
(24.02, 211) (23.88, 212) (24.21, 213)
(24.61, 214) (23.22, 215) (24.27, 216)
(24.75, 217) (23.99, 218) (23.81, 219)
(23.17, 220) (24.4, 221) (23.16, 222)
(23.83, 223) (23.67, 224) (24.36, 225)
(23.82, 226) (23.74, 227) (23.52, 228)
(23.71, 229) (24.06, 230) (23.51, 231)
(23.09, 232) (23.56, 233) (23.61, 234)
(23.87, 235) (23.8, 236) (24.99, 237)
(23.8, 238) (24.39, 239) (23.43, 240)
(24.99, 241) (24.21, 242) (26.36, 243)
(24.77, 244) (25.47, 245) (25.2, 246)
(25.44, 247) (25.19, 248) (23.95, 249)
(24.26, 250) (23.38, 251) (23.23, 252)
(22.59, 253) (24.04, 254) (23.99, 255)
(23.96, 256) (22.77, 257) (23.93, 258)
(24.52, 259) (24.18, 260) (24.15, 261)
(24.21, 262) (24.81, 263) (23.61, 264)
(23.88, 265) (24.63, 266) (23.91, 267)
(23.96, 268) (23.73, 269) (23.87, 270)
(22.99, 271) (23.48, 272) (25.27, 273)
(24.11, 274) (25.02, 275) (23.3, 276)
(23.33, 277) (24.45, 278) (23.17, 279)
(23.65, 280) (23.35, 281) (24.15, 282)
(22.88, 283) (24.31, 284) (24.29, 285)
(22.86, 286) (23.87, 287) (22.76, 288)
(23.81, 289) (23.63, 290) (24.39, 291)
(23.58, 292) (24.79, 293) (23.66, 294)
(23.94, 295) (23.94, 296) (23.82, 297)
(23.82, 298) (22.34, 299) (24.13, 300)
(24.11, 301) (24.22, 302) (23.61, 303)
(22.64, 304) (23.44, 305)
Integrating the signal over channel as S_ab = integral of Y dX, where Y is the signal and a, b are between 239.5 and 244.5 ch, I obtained 124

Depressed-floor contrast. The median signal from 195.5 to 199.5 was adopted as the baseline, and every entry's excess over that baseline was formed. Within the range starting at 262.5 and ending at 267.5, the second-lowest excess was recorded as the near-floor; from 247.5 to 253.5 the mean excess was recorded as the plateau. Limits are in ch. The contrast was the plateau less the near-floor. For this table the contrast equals -0.11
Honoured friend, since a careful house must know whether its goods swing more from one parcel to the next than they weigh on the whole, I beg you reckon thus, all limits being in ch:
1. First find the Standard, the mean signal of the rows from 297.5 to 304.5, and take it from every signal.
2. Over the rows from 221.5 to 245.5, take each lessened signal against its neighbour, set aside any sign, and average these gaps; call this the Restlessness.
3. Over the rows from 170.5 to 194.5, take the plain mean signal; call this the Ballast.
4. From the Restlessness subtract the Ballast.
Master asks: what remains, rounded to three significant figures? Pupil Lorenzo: -23.9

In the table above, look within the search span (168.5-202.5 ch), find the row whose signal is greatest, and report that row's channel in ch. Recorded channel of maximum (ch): 188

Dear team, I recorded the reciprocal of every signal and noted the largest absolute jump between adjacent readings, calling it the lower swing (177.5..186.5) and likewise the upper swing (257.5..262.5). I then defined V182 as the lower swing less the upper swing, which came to 0.0004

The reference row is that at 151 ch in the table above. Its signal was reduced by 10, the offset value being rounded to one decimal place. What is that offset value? 13.2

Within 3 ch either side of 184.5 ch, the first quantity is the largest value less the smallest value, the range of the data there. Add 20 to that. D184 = 21.0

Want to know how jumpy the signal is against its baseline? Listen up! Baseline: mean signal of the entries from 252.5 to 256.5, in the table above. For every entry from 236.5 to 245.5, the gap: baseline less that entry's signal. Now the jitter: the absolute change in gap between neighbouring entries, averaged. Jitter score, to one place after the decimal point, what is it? 1.2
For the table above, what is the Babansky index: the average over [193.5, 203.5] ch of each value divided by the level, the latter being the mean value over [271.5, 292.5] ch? 1.013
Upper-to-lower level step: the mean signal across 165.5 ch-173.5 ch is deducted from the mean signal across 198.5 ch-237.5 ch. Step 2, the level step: -0.95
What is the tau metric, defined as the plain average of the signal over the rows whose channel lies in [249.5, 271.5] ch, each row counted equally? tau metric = 23.8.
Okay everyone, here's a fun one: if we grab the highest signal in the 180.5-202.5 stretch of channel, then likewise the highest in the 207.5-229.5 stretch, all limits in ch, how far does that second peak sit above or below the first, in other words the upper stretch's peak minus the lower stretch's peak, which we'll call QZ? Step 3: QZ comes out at -1.4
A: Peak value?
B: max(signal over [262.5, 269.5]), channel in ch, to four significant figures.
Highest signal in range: 24.81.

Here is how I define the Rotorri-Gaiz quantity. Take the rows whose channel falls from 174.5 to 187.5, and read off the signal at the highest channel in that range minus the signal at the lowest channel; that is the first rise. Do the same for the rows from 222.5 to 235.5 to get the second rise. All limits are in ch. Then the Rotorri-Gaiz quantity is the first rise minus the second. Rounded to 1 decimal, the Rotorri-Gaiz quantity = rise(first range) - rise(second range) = -1.3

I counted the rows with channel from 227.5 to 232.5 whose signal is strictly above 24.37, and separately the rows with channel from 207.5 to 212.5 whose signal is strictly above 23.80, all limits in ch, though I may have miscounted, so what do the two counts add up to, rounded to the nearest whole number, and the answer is 4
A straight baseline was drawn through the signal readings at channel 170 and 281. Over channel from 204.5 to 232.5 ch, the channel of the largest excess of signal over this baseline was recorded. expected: 217 ch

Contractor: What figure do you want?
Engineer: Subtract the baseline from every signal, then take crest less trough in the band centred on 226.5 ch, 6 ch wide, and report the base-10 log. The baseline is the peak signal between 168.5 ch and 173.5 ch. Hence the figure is -0.08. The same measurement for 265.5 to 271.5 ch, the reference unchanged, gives 0.21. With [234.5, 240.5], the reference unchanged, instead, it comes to 0.19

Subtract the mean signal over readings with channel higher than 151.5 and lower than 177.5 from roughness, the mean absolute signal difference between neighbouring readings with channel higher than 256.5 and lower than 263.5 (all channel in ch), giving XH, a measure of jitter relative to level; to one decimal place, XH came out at -24.0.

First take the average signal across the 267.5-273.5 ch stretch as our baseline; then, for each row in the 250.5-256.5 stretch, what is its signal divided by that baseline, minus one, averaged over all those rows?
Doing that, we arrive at -0.01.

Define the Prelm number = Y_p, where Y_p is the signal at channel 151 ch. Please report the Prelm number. 23.17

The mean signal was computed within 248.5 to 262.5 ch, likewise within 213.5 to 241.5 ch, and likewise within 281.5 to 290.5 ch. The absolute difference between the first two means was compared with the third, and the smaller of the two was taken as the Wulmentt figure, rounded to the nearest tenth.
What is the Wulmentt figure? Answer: 0.1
